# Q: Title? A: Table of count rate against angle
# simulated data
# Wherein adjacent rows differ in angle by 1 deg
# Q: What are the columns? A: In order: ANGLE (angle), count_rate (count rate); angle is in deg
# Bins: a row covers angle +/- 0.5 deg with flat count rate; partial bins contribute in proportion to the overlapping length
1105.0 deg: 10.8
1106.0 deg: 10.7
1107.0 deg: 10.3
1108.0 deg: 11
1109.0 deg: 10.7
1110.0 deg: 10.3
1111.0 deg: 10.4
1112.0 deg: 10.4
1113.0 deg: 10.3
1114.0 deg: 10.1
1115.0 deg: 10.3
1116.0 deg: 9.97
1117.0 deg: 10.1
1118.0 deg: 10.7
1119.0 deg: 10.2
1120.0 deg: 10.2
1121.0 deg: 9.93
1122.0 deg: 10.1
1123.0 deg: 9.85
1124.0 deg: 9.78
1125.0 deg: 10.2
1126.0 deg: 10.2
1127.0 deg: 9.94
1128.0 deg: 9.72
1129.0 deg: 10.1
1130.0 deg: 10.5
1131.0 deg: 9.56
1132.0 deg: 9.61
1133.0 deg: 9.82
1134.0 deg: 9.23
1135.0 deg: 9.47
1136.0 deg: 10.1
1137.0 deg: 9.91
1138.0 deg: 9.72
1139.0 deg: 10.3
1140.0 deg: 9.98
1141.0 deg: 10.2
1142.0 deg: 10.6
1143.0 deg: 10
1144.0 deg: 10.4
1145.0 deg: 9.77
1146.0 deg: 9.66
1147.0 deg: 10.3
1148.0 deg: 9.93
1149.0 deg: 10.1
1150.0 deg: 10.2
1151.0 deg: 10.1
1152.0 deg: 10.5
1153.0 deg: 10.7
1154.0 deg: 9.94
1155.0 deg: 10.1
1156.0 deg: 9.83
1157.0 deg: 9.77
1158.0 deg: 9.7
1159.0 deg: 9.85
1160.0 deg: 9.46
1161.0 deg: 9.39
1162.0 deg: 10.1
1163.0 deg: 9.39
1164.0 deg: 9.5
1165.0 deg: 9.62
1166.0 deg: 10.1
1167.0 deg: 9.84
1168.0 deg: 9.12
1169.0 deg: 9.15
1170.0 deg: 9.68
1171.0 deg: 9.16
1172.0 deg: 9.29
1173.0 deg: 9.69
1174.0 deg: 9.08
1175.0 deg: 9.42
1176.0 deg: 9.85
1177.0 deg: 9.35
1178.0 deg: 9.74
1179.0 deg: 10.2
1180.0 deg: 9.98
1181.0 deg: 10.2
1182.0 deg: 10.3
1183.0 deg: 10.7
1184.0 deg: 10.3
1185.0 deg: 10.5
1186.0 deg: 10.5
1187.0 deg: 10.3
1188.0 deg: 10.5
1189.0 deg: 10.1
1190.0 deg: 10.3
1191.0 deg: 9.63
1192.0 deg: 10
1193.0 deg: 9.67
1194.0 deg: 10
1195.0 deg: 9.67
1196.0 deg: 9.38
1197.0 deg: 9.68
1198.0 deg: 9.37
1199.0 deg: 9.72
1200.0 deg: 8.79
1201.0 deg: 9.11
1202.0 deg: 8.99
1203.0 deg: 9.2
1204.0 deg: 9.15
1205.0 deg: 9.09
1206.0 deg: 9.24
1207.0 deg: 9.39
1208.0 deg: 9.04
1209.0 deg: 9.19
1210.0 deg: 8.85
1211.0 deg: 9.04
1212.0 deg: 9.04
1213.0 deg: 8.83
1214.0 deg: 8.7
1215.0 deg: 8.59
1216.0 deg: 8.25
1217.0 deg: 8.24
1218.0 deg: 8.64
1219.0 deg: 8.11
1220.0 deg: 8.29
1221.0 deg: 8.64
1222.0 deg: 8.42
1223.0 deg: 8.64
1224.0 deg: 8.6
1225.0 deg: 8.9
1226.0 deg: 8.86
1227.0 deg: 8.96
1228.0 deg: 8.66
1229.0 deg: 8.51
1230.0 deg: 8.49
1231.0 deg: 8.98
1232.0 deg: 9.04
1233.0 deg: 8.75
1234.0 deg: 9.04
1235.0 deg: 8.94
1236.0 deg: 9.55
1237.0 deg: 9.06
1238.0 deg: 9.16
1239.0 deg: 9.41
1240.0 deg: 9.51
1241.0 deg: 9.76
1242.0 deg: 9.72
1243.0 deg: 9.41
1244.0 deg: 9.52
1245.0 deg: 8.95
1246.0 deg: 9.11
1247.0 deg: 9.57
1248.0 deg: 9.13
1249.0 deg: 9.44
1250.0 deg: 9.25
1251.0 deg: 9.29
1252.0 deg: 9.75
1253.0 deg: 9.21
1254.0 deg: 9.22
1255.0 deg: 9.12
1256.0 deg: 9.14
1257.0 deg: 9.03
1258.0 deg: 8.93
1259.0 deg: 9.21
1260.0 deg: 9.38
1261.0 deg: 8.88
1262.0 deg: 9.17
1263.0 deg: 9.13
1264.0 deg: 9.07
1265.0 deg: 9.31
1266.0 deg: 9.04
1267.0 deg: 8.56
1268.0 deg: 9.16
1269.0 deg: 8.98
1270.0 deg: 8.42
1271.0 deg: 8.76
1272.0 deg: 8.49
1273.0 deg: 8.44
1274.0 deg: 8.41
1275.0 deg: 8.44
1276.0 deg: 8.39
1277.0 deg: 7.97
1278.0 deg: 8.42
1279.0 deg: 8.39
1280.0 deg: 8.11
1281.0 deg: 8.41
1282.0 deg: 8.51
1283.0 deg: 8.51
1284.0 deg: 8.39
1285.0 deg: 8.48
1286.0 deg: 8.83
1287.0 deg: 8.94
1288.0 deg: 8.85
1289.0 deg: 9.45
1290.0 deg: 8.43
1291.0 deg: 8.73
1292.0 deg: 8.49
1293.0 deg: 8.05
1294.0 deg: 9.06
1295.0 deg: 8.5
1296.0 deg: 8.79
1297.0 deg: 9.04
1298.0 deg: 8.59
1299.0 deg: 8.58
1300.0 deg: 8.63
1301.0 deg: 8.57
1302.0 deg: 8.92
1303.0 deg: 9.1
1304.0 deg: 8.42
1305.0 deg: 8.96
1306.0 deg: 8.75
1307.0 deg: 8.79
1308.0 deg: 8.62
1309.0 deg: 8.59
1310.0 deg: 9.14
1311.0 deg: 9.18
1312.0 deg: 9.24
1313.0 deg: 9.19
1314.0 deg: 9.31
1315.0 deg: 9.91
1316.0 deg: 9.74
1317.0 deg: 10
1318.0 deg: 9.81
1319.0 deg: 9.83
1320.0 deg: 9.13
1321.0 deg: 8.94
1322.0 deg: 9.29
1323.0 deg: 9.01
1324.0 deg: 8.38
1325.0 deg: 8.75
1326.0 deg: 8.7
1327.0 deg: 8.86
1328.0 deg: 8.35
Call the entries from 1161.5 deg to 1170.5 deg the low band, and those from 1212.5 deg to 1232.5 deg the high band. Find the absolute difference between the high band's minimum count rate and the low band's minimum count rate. 1.0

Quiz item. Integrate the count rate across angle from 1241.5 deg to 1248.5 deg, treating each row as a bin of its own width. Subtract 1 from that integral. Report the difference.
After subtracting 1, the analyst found 64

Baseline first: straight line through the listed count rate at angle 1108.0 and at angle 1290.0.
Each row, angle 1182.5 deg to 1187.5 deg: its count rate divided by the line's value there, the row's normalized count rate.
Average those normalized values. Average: 1.06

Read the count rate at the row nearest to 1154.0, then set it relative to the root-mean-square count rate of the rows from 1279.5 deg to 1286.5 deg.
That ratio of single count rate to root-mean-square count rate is 1.17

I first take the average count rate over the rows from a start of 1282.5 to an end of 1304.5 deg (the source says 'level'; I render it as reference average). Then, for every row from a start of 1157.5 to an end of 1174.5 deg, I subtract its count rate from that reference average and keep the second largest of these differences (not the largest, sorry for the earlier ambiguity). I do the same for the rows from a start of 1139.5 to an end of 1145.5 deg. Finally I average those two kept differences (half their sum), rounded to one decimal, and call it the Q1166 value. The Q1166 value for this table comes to -0.9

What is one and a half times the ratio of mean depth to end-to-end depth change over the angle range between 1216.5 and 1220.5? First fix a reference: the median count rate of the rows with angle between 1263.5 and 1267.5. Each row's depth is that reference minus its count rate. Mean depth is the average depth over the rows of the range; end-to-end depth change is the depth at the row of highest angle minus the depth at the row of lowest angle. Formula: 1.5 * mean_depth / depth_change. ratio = -22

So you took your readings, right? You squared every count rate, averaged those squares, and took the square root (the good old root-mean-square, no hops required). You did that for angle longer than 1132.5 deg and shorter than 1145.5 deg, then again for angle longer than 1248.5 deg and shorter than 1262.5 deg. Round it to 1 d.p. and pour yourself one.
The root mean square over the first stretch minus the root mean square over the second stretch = 0.7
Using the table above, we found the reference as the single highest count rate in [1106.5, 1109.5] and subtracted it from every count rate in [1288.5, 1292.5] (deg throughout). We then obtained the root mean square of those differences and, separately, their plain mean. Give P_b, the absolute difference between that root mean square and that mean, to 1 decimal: 4.5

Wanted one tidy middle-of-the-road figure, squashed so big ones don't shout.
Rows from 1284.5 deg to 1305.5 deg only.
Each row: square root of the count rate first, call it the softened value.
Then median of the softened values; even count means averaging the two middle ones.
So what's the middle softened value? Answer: 2.95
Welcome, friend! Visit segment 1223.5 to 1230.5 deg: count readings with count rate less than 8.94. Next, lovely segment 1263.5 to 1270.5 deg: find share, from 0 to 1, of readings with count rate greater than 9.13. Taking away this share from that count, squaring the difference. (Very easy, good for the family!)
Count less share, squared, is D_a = 33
